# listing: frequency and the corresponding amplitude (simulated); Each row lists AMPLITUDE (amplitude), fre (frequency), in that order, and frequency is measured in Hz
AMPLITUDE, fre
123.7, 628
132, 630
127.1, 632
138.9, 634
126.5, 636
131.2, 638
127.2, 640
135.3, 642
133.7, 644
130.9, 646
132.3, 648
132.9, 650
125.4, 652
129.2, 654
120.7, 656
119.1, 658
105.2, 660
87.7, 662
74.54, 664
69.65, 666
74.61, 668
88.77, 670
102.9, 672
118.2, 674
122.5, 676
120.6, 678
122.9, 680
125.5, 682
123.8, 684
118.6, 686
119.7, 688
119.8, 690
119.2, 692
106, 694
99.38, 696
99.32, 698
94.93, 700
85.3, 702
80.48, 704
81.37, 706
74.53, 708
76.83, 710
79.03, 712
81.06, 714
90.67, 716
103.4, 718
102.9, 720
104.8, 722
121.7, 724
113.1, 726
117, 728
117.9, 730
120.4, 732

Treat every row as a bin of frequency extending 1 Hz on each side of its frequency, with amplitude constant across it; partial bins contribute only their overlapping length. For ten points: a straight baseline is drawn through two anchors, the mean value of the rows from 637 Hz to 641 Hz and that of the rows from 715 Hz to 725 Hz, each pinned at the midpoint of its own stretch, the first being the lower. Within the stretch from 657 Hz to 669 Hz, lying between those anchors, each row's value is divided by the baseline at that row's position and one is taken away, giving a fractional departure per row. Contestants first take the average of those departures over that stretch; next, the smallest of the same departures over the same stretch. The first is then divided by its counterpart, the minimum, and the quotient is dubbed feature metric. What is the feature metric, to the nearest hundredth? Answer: 0.65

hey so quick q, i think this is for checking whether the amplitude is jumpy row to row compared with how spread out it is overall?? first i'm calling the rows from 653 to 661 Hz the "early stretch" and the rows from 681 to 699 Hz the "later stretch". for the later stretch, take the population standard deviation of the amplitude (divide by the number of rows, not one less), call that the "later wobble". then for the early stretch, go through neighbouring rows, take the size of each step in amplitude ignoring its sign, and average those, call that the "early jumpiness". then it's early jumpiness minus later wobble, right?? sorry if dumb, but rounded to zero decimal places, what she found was -2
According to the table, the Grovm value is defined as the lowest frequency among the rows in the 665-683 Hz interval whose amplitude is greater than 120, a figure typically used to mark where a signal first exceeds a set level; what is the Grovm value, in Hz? 676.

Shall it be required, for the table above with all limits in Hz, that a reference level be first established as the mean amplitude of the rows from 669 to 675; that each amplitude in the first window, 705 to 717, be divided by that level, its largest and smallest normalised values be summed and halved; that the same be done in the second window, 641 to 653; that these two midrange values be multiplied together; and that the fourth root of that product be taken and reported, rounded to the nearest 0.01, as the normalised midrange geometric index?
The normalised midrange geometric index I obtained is 1.00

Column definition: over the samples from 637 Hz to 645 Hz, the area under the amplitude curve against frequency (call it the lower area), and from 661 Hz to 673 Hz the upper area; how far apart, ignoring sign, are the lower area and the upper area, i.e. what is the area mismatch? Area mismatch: 58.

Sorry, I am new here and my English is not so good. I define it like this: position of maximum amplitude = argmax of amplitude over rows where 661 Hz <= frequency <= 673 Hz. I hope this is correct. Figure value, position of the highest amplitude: 672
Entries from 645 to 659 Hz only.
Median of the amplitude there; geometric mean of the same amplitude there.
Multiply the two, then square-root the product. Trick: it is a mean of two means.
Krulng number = 128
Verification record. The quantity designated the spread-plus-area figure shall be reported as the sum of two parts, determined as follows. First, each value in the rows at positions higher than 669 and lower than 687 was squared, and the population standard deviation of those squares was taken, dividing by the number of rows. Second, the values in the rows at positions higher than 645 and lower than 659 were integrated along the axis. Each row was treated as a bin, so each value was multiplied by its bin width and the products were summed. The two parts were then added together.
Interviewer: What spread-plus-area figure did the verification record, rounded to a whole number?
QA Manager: 4250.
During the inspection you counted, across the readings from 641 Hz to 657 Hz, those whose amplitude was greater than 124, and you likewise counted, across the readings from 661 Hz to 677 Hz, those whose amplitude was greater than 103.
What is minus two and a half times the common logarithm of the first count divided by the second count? -1.4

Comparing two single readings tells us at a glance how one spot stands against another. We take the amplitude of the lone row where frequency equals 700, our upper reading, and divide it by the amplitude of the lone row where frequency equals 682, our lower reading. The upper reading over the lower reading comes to 0.76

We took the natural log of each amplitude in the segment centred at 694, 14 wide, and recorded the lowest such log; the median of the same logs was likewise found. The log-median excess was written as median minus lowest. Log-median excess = 0.11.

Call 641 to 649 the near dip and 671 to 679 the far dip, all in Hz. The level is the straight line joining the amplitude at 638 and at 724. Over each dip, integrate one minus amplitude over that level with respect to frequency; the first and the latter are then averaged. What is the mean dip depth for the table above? 0.3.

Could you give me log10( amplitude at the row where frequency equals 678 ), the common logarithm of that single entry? 2.08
